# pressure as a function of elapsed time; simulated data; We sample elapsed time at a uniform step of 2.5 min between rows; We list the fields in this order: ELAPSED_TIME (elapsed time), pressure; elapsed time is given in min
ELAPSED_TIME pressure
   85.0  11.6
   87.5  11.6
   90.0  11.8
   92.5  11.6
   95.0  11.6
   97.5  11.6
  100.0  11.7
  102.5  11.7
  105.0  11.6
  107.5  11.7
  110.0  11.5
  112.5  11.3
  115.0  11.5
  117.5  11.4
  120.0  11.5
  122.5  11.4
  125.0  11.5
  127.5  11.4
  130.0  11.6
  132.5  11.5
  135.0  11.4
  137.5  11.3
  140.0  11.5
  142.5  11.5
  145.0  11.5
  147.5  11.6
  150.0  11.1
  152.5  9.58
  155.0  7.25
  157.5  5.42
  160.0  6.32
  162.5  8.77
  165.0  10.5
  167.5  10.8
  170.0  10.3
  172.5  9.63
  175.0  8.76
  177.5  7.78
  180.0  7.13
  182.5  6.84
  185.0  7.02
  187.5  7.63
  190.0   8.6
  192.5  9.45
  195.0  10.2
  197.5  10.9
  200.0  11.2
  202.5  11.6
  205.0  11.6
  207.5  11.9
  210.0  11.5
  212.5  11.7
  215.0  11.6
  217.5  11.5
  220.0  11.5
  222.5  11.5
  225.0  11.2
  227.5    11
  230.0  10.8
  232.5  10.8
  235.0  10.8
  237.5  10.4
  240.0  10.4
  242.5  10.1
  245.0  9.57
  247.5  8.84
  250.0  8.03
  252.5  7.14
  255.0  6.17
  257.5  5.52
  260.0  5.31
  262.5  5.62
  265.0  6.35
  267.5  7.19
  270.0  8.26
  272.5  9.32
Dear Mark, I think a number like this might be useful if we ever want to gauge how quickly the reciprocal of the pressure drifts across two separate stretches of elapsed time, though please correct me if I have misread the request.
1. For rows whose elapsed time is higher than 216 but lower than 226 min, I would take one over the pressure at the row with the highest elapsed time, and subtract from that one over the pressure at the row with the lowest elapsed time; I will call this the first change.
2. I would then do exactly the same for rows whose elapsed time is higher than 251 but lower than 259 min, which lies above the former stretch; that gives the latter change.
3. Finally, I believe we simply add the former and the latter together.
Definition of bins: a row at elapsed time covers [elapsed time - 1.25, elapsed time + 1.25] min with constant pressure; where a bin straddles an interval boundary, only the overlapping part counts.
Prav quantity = 0.043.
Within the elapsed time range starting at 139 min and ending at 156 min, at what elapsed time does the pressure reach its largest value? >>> 147.5 min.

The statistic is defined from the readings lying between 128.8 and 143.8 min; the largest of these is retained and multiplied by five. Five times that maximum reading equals 58.0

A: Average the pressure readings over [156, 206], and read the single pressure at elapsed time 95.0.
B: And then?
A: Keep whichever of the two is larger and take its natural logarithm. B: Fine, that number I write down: 2.451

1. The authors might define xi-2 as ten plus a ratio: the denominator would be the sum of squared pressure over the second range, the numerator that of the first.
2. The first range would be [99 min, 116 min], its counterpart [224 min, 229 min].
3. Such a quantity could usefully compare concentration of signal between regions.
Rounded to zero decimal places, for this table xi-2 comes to 14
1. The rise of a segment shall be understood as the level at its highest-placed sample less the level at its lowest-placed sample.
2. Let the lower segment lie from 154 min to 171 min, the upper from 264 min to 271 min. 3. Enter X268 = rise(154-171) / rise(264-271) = 1.6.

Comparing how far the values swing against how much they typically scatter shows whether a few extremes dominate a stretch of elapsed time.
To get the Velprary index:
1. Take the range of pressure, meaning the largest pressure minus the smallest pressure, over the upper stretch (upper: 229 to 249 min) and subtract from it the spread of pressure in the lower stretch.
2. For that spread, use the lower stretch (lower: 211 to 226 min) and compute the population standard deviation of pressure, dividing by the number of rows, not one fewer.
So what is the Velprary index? 1.8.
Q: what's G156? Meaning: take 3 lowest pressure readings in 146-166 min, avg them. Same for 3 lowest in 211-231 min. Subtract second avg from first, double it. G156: -9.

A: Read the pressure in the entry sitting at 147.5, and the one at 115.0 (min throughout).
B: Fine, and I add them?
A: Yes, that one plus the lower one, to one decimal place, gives 23.1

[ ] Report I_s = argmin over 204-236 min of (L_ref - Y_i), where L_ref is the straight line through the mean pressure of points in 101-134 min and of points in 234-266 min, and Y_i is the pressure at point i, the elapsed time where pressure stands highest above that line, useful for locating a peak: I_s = 207.5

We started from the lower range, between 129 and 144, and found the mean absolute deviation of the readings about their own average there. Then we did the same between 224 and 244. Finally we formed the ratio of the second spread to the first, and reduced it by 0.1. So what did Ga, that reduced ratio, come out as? 3.6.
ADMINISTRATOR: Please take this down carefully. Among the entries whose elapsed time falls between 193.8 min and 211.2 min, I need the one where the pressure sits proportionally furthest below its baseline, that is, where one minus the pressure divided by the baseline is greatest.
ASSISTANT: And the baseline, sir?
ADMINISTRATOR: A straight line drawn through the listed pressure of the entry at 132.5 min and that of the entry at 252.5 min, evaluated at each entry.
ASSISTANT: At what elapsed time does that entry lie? 195.0 min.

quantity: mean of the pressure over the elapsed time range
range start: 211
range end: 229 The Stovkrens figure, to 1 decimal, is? 11.4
